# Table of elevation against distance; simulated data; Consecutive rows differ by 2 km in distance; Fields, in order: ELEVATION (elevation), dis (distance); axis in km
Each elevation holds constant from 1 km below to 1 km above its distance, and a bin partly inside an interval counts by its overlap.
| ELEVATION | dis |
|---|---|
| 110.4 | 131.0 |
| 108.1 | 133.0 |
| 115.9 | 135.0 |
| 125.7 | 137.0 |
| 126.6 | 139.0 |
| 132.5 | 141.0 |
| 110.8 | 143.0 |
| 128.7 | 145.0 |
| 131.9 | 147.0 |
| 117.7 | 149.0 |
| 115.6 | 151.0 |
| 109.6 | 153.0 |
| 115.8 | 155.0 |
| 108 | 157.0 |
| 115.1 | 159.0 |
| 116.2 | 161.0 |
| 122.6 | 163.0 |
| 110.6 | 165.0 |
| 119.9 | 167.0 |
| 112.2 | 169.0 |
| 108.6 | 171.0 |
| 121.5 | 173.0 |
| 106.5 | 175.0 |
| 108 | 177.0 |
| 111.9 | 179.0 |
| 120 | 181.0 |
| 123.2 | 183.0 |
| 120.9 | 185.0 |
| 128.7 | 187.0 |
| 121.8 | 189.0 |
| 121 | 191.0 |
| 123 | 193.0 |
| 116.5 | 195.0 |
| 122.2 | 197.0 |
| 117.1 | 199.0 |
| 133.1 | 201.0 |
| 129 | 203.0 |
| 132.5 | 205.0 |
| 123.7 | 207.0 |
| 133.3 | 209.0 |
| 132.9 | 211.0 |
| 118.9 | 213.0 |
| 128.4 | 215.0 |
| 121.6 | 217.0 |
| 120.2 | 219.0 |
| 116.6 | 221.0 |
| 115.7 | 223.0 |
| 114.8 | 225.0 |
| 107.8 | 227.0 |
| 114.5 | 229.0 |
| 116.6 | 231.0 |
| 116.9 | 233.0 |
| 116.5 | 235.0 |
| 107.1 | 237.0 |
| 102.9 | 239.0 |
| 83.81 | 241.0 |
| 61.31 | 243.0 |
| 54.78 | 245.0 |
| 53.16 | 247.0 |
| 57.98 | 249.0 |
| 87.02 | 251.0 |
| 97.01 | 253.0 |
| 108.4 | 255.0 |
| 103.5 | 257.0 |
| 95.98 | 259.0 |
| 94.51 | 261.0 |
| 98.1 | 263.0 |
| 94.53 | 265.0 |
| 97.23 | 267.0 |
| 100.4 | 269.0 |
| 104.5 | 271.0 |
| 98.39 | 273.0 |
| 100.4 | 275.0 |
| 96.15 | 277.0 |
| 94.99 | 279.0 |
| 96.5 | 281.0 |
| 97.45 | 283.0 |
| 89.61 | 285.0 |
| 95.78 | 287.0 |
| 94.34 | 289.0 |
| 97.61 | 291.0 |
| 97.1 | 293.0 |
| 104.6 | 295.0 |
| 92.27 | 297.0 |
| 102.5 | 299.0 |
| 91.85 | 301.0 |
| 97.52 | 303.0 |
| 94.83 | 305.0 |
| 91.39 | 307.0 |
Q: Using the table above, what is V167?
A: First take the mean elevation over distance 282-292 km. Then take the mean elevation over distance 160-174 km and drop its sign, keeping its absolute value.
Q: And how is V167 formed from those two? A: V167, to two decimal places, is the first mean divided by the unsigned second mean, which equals 0.82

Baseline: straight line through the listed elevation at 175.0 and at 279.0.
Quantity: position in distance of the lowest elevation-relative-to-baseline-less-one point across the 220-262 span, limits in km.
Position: 247.0 km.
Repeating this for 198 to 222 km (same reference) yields 199.0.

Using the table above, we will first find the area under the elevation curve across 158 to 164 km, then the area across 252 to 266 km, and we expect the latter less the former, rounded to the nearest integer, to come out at 676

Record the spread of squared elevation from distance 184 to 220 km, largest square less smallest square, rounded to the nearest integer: 4197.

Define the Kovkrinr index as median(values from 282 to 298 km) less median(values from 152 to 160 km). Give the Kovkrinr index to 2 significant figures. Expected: -16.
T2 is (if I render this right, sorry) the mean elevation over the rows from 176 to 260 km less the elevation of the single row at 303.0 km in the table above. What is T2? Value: 13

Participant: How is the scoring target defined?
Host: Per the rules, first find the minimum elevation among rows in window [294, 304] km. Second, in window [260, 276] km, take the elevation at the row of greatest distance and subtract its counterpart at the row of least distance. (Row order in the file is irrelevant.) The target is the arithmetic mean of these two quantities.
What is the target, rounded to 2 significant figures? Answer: 49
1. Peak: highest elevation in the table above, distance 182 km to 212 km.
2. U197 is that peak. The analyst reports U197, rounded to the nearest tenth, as 133.3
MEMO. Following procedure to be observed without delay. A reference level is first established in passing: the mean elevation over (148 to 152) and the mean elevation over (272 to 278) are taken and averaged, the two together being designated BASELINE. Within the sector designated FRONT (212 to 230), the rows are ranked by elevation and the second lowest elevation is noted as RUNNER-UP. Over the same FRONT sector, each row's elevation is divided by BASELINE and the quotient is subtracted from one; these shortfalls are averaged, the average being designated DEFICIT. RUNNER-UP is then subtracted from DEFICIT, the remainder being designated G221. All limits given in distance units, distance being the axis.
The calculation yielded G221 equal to -115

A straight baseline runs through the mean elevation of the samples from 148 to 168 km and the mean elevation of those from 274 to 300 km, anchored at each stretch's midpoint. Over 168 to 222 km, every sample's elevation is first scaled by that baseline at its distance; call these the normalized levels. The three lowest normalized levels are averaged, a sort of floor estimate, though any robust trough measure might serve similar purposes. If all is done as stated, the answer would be 0.95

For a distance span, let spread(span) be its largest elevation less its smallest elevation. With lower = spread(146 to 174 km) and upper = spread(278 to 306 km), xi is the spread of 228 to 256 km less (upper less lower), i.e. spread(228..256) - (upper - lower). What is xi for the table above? 73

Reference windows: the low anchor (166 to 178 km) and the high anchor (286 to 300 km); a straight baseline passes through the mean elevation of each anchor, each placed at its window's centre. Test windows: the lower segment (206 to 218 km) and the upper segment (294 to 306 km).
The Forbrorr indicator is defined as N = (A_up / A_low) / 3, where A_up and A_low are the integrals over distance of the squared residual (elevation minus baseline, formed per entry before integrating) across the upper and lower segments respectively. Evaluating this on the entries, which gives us 0.0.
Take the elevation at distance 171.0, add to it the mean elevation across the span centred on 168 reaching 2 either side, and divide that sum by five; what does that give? 44.9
